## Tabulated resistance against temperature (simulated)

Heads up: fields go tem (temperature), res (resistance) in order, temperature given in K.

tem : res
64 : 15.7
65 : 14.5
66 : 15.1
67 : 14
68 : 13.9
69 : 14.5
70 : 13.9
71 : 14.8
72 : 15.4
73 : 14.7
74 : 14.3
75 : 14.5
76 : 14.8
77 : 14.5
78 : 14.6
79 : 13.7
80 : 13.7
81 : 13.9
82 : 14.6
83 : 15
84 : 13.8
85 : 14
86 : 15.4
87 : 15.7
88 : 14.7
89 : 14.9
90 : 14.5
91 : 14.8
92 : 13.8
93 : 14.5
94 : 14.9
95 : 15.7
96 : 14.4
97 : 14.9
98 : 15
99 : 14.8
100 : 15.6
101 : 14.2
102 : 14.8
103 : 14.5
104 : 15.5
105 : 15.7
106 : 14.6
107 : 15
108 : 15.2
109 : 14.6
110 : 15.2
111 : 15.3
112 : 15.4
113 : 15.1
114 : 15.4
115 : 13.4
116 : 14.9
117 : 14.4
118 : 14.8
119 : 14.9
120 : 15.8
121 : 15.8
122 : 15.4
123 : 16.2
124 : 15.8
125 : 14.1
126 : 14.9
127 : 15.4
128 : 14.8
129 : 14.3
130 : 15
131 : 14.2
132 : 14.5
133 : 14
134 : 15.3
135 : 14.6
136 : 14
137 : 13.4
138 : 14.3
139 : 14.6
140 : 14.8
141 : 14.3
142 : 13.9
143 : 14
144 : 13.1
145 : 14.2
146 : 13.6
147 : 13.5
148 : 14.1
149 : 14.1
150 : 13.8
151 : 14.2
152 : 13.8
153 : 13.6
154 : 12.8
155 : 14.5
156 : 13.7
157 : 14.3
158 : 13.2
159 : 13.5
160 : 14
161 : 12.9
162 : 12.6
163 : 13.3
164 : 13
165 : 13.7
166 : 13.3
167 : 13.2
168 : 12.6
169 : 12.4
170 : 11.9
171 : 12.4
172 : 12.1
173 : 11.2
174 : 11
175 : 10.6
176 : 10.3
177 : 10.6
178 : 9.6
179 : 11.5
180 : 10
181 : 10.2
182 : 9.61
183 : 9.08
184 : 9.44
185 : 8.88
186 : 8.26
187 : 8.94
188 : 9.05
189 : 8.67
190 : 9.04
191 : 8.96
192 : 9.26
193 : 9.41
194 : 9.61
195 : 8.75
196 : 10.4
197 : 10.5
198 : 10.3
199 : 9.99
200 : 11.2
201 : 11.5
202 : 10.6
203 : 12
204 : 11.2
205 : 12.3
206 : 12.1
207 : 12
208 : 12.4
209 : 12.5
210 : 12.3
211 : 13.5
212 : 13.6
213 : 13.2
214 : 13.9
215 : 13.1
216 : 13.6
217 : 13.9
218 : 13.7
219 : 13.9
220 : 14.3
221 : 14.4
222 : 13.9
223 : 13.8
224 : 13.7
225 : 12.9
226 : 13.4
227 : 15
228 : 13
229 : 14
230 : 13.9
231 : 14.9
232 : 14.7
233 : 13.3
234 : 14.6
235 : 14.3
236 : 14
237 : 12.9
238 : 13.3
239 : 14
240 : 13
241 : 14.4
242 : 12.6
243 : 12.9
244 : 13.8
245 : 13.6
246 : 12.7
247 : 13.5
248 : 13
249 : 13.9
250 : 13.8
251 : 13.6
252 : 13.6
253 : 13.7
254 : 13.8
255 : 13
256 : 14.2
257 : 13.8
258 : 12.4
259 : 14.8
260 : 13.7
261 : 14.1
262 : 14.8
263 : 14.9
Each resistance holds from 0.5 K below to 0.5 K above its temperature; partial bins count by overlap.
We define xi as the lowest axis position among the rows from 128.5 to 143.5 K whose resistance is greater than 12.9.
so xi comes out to 129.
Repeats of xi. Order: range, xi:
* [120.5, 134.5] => 121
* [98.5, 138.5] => 99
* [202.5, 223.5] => 211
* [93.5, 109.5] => 94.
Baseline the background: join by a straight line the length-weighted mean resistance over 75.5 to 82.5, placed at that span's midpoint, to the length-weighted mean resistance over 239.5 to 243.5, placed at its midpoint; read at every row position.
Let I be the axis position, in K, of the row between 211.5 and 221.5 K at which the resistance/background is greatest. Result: 221 K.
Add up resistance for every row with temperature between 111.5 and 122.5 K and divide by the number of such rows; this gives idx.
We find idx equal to 15.0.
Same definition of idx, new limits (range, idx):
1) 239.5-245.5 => 13.4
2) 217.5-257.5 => 13.7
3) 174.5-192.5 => 9.6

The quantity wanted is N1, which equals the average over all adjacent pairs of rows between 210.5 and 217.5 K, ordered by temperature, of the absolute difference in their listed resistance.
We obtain 0.47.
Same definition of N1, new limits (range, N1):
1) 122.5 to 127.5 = 0.85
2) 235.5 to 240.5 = 0.80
